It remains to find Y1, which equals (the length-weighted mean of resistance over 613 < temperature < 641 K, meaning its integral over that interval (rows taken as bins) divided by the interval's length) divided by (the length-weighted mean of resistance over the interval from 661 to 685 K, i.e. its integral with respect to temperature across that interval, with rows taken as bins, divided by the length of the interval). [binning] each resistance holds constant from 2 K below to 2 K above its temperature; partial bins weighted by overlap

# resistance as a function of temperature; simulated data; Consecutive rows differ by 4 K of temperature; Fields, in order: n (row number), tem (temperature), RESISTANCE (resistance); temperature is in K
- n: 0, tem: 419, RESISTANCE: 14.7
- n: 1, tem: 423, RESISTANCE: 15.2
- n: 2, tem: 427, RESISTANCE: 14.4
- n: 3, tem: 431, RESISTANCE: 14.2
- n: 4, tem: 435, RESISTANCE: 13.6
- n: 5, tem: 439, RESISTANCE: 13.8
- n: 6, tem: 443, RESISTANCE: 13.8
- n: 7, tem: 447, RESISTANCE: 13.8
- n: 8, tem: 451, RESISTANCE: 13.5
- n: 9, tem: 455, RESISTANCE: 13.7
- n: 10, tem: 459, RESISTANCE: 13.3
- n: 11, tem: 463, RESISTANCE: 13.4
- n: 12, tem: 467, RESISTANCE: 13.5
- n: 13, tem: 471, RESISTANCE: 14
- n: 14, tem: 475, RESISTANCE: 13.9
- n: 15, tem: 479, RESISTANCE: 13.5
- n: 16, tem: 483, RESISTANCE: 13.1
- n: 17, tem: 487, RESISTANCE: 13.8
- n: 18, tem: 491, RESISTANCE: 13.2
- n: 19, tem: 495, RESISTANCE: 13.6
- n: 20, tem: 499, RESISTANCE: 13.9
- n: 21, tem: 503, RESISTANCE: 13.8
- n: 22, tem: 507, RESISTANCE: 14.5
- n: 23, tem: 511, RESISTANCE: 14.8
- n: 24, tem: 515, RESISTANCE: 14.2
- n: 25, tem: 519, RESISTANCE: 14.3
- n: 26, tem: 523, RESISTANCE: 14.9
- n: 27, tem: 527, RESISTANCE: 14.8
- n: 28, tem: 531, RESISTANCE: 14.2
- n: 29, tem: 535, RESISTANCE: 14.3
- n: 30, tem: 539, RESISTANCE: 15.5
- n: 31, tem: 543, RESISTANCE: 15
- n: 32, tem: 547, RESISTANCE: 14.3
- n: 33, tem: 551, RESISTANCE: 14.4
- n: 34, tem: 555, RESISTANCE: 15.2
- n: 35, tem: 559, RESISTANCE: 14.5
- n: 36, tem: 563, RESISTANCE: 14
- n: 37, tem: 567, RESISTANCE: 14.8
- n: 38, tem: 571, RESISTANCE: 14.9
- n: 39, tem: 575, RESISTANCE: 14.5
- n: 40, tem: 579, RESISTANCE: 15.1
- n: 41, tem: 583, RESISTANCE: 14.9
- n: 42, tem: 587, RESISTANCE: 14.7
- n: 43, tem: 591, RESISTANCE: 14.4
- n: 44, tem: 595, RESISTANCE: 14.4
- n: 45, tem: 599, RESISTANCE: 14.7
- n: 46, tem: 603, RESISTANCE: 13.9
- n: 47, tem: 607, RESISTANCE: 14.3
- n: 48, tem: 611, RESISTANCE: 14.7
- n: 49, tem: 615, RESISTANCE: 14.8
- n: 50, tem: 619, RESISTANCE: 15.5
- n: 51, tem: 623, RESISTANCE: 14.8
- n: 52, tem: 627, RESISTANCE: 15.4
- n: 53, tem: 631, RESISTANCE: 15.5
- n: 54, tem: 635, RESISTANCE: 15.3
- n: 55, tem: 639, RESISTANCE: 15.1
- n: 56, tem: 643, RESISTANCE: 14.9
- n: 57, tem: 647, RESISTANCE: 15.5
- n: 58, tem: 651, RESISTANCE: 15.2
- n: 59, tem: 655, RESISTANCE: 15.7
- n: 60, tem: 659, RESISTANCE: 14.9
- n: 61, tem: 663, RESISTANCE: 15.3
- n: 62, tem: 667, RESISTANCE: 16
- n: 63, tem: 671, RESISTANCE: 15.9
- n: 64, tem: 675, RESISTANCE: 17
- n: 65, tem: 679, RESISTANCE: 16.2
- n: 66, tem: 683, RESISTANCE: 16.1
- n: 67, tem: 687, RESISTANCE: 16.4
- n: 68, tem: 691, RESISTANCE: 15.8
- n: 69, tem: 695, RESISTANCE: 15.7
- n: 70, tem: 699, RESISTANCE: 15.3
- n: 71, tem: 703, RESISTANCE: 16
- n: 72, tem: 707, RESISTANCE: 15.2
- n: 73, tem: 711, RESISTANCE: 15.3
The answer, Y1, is 0.95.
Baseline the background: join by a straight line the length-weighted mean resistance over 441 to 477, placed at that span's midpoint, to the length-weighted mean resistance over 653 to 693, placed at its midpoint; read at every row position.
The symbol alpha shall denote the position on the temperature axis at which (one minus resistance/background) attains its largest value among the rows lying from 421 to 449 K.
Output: 435 K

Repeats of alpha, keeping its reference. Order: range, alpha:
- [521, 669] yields 603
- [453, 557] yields 483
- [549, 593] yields 563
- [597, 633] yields 603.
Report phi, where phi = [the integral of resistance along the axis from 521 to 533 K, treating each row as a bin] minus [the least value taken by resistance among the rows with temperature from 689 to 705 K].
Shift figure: 160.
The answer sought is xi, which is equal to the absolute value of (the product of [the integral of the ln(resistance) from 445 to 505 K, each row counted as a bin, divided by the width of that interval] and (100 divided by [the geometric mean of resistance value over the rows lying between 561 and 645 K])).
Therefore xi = 17.7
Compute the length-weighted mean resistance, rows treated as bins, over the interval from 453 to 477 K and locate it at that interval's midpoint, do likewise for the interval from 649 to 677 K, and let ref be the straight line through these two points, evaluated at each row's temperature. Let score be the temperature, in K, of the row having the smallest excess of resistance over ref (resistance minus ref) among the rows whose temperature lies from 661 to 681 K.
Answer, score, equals 663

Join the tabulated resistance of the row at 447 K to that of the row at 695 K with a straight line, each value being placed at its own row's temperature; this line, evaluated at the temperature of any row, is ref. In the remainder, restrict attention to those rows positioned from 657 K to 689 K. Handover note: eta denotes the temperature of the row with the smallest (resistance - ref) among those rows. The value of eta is 659 K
